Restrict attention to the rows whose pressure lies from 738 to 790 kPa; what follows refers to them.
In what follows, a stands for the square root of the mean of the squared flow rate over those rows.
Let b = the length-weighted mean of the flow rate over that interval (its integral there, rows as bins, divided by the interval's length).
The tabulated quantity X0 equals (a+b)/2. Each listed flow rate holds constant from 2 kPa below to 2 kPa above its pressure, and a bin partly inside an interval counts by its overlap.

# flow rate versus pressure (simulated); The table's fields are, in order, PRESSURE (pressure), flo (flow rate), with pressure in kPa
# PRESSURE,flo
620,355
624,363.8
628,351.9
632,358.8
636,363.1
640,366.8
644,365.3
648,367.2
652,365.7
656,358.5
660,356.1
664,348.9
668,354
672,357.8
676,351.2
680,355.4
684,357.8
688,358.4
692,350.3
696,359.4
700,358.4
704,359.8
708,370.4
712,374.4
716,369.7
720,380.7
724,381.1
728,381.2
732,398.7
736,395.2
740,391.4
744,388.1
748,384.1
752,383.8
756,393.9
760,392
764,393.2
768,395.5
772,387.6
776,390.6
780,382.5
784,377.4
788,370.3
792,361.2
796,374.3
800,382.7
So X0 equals 387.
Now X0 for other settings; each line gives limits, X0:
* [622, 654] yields 363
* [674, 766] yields 375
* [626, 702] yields 358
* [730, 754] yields 390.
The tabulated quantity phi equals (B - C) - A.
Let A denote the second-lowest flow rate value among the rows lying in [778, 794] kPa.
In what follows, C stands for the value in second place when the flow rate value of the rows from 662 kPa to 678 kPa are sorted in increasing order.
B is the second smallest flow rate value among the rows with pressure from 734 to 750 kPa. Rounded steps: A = 370.3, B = 388.1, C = 351.2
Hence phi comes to -333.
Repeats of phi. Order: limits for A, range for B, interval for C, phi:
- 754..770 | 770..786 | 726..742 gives -402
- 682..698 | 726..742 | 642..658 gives -332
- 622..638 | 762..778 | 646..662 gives -327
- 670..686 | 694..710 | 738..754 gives -380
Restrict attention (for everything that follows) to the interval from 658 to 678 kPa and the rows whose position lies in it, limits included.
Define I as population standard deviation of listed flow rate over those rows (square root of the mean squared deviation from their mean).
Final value 3.2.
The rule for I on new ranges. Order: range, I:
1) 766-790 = 8.4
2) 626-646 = 5.4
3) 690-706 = 3.9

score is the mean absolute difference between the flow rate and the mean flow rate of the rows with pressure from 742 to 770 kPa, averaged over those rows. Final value 4.1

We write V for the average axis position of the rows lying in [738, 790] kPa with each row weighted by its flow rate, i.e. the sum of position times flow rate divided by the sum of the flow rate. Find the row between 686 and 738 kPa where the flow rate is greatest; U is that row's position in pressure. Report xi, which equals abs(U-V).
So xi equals 31.9 kPa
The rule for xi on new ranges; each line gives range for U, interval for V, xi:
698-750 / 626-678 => 80.1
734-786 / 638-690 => 104.2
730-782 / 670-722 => 35.7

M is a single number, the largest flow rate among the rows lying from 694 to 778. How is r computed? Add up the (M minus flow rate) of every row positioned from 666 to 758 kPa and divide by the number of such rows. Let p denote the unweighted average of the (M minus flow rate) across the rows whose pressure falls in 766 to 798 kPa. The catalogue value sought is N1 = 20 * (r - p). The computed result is 159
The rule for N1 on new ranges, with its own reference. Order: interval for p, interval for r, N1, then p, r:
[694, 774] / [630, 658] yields 366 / 17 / 35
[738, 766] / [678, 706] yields 649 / 9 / 42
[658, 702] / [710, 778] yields -638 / 43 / 12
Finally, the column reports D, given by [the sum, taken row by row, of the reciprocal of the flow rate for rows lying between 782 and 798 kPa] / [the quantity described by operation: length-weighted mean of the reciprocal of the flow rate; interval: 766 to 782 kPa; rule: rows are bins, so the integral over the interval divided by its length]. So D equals 4.20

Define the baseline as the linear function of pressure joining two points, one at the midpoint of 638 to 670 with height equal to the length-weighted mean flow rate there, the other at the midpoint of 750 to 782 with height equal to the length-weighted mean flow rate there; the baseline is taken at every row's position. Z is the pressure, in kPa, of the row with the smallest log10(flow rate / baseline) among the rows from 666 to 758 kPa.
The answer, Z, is 692 kPa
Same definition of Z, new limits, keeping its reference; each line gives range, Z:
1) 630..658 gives 656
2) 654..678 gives 676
